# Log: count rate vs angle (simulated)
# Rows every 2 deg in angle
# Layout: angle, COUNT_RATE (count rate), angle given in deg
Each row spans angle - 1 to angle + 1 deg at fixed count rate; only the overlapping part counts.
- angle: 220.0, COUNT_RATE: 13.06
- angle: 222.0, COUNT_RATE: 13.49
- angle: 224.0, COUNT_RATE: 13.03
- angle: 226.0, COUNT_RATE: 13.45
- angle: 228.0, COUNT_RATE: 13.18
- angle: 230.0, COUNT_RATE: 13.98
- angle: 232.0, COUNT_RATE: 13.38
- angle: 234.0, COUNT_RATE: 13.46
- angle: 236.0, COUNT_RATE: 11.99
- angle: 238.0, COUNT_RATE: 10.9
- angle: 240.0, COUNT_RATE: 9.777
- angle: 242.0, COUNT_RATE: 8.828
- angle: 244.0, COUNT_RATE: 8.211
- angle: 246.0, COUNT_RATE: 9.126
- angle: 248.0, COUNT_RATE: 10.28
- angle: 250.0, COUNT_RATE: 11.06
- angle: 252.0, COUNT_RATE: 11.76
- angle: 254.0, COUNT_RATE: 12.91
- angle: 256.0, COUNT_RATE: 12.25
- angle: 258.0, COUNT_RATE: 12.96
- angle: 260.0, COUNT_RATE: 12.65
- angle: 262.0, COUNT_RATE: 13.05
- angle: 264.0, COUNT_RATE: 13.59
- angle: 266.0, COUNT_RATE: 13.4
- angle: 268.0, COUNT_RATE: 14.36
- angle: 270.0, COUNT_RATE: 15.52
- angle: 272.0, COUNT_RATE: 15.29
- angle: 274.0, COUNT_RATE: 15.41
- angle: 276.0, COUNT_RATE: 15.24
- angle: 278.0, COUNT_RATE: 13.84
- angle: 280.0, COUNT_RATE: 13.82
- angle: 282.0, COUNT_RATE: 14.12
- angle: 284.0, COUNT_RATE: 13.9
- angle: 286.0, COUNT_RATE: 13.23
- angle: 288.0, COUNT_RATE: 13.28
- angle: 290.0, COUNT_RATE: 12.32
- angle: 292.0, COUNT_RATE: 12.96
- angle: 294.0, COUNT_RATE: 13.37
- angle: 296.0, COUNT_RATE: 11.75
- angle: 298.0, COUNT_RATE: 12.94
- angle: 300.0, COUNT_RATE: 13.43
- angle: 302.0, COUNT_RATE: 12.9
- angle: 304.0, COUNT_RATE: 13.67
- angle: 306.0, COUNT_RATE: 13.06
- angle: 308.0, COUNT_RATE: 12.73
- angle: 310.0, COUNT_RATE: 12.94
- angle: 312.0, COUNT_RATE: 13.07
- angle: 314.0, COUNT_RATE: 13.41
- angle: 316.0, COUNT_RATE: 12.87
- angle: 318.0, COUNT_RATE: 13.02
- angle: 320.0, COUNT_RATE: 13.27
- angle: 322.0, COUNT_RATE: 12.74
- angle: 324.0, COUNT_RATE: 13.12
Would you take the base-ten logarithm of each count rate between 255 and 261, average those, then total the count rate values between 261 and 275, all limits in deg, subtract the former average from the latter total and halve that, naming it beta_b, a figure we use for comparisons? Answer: 50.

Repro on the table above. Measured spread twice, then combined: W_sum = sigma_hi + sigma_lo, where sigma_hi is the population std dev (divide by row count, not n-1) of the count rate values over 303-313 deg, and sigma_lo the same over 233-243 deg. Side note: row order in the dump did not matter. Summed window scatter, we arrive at 1.9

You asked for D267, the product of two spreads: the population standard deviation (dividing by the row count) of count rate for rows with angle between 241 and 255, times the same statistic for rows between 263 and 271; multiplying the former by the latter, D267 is 1.3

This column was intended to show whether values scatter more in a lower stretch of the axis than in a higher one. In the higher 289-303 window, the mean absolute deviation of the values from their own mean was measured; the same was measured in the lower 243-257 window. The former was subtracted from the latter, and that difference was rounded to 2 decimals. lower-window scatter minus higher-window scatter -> 0.92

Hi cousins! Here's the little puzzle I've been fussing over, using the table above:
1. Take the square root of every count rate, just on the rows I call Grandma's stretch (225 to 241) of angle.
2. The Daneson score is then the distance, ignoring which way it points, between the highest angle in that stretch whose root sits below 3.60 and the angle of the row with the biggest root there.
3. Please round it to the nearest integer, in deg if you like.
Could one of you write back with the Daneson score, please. 10 deg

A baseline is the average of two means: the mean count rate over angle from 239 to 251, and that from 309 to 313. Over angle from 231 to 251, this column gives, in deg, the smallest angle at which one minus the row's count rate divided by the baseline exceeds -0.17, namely 236.0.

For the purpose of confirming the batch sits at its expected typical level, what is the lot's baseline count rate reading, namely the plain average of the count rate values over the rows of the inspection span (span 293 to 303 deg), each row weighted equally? 12.9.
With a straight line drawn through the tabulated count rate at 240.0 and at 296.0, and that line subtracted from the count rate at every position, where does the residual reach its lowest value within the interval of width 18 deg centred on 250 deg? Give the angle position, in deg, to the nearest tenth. 244.0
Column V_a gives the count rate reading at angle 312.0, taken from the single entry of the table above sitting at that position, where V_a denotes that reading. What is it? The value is 13.07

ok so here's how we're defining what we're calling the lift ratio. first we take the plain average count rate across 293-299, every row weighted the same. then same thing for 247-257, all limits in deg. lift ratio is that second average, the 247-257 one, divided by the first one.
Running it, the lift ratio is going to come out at 0.92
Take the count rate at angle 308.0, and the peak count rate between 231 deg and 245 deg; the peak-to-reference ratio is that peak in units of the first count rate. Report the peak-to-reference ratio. 1.06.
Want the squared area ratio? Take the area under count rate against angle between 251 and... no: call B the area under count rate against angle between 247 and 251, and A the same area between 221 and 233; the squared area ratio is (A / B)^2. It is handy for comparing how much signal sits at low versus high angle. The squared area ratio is 14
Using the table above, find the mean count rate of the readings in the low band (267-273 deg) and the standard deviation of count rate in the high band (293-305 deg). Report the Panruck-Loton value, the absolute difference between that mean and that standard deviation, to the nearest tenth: 14.4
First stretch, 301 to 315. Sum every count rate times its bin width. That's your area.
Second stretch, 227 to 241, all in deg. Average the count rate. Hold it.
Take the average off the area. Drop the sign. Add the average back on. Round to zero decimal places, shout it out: 184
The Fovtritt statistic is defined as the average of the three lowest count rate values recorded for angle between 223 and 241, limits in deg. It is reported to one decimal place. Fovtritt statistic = 10.9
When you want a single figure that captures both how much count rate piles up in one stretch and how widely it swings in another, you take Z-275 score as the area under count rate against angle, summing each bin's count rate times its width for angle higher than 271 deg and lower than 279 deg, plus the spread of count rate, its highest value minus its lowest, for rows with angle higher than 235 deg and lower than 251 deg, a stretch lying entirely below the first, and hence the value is 123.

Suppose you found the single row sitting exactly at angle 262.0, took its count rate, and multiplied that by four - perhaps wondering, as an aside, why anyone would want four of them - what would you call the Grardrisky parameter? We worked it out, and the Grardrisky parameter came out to 52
